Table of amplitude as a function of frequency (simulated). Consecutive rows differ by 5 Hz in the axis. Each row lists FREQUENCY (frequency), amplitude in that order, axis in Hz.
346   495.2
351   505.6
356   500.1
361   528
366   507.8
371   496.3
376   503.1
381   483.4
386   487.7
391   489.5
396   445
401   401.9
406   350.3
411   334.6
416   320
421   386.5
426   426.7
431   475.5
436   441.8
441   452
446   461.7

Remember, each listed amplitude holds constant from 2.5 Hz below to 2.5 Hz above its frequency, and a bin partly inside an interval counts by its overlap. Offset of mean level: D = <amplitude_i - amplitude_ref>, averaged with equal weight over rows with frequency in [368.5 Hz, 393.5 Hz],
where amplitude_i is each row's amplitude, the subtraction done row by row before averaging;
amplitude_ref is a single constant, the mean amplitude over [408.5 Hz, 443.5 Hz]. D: 87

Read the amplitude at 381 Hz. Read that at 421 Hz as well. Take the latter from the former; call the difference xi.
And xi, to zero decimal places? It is 97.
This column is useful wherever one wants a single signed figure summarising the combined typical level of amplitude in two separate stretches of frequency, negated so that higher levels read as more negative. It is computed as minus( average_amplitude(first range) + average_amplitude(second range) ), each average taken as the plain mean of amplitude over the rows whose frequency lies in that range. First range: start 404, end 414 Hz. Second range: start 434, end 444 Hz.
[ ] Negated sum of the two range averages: -789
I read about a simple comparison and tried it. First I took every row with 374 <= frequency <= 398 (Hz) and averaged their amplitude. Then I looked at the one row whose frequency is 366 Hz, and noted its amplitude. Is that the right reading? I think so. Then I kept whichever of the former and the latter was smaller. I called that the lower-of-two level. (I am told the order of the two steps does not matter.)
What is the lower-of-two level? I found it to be 482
